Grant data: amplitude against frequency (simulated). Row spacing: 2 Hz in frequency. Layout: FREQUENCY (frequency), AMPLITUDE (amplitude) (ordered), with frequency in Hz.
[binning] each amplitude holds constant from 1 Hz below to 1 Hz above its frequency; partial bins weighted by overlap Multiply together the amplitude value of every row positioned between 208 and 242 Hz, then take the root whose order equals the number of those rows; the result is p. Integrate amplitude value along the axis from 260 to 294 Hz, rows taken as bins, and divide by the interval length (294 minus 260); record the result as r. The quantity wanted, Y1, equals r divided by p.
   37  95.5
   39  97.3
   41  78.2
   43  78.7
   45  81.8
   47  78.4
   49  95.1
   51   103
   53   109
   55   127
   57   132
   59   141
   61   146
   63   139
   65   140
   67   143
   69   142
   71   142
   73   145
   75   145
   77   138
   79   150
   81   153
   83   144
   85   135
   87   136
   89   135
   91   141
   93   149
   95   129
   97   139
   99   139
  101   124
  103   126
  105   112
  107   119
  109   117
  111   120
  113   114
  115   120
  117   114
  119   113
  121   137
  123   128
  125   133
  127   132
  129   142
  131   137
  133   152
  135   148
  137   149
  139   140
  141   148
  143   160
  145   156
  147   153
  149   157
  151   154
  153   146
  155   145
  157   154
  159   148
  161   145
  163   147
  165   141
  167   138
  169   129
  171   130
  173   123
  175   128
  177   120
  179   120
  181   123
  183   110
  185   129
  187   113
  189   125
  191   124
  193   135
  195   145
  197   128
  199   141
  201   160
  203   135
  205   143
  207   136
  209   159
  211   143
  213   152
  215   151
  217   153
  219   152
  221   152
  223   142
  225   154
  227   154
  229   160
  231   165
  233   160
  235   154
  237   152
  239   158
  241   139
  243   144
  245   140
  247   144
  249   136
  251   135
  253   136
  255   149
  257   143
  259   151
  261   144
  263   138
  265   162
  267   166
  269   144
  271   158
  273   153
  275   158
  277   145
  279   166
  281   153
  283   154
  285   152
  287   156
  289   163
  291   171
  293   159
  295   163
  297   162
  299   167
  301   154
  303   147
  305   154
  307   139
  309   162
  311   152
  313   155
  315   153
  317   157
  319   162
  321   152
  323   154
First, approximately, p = 153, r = 155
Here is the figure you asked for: 1.02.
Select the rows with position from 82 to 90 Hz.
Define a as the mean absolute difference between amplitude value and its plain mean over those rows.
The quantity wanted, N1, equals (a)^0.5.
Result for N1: 1.80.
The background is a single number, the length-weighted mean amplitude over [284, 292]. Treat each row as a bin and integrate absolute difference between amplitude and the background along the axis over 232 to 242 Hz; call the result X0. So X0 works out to 79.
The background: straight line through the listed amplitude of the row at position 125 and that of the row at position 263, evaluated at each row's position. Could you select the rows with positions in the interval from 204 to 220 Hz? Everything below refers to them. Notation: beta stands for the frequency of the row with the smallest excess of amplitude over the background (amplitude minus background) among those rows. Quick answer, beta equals 207 Hz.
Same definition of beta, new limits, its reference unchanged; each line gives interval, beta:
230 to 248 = 241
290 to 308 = 307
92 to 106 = 105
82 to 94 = 89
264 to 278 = 269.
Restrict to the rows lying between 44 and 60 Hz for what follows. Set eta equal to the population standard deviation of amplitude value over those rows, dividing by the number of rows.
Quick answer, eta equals 22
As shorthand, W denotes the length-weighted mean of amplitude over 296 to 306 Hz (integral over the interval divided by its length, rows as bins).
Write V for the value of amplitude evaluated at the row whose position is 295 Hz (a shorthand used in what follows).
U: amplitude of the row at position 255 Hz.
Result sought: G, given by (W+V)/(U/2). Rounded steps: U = 149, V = 163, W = 157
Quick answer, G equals 4.29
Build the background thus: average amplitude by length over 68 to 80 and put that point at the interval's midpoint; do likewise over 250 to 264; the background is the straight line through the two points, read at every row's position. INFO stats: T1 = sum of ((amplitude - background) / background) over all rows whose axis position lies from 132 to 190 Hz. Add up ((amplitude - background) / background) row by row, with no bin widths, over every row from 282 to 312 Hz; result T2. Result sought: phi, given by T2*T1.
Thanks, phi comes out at -1.29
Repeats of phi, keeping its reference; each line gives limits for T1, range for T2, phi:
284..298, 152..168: 0.13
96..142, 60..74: 0.13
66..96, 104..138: 0.33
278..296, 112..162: -0.43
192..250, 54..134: -2.77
